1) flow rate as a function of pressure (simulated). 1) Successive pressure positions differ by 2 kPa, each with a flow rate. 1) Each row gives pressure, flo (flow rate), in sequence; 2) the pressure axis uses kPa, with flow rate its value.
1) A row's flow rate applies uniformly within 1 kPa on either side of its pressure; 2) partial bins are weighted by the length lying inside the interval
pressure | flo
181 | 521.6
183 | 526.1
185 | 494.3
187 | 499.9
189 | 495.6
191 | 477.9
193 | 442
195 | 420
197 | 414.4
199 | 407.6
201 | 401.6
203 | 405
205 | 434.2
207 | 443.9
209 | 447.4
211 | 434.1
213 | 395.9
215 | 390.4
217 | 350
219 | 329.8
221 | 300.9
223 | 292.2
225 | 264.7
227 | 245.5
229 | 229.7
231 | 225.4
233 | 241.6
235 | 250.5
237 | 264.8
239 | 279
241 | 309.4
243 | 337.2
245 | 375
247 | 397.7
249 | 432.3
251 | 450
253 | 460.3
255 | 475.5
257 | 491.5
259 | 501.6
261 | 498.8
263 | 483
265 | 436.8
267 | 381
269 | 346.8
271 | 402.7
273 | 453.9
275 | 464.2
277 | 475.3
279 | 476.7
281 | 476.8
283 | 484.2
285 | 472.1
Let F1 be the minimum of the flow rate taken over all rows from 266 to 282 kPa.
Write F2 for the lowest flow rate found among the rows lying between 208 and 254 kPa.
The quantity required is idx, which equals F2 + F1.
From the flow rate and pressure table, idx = 572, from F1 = 346.8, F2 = 225.4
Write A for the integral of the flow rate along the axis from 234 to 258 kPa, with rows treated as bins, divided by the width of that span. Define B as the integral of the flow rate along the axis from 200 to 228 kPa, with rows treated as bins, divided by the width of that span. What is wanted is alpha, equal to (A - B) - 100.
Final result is -90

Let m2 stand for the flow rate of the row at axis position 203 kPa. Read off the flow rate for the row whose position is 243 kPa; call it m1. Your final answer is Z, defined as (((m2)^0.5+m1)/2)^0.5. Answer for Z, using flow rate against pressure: 13.4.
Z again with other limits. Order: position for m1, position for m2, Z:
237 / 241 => 11.9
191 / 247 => 15.8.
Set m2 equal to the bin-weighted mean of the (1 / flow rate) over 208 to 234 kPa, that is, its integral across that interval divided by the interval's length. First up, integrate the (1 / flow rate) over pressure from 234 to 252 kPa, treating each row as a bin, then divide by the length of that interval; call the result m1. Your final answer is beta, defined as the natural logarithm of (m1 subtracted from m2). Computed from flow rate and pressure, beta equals -8.2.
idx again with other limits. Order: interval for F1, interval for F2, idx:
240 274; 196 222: 610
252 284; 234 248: 597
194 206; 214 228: 647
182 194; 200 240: 667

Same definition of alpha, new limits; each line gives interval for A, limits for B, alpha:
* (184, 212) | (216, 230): 57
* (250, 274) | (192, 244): 4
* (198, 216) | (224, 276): -55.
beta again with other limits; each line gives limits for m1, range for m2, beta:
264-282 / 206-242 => -6.9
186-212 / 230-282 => -7.9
